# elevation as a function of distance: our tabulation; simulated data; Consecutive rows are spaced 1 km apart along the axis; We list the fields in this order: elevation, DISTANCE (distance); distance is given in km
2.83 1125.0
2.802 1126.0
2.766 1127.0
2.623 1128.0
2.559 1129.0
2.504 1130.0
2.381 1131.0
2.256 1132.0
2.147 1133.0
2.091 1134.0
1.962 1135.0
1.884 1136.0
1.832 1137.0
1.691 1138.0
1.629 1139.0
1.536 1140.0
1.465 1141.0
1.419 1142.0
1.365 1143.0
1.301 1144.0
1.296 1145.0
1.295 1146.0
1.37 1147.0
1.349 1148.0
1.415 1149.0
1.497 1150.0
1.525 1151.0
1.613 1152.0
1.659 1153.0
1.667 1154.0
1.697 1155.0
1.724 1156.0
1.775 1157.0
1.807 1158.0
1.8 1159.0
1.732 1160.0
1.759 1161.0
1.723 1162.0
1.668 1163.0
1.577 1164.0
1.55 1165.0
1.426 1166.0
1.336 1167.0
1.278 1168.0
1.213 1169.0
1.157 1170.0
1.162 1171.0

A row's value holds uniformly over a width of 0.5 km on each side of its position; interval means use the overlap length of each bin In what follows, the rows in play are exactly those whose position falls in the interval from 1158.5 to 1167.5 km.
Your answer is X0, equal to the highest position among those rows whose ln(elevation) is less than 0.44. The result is 1167.0 km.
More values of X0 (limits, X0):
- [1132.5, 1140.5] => 1140.0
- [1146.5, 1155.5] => 1151.0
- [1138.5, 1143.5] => 1143.0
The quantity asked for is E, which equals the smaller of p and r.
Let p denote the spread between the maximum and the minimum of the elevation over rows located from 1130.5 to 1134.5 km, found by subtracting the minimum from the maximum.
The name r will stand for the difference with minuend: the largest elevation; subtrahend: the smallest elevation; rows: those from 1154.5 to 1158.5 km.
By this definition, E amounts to 0.11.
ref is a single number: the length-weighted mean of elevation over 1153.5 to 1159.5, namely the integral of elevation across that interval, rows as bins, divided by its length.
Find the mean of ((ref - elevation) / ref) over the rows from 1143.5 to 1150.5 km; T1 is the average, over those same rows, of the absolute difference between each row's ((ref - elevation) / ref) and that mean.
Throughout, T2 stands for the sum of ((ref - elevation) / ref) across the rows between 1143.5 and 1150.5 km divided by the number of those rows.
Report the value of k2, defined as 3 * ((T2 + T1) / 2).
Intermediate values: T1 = 0.03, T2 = 0.22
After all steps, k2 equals 0.38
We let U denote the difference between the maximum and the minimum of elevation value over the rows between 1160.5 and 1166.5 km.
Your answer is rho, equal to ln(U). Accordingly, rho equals -1.1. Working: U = 0.33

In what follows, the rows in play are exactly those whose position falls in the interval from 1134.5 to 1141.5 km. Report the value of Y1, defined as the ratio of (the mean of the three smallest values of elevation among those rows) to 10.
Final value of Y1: 0.154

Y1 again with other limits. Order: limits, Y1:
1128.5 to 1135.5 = 0.207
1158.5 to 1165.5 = 0.160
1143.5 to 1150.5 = 0.130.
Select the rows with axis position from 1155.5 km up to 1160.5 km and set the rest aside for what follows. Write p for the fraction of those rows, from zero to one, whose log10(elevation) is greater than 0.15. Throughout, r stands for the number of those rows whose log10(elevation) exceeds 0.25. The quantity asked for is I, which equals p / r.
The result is 0.5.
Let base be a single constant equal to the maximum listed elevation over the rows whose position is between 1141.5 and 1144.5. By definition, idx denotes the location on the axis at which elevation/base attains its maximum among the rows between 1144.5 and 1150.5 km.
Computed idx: 1150.0 km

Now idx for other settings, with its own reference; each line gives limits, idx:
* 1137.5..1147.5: 1138.0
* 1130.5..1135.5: 1131.0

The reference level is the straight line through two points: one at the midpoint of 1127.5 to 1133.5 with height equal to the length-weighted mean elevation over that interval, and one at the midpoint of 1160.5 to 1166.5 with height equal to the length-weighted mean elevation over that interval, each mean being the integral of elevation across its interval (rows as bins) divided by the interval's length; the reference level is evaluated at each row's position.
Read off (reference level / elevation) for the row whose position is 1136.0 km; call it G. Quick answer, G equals 1.21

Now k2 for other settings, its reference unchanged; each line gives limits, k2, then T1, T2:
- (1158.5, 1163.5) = 0.04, 0.02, 0.00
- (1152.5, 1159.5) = 0.06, 0.03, 0.01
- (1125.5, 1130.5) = -0.69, 0.06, -0.52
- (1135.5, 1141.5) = 0.17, 0.07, 0.04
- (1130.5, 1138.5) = -0.08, 0.11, -0.16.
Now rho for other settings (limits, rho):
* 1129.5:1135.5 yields -0.6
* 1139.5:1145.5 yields -1.4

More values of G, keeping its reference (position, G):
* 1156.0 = 1.04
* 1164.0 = 1.02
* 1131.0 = 1.01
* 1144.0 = 1.60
